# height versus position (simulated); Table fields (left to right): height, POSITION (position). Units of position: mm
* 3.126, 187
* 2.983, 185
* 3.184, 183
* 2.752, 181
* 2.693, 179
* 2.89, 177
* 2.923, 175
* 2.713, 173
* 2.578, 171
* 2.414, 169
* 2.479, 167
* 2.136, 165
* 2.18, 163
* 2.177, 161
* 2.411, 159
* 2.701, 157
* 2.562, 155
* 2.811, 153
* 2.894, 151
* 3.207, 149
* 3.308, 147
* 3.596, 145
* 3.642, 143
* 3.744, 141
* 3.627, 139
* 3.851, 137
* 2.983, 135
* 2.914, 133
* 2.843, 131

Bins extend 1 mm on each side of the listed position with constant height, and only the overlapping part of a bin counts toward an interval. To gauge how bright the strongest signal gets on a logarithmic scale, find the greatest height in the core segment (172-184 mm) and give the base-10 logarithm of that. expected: 0.50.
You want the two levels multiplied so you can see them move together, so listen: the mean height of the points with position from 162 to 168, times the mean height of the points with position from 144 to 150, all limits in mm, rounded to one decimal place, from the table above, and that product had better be 7.6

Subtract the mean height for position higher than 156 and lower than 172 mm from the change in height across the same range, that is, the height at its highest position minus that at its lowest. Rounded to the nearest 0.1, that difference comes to -2.5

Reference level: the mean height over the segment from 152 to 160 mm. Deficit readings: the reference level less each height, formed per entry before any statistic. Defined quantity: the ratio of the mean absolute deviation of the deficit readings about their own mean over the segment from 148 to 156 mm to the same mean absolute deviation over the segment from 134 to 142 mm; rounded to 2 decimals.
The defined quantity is 0.64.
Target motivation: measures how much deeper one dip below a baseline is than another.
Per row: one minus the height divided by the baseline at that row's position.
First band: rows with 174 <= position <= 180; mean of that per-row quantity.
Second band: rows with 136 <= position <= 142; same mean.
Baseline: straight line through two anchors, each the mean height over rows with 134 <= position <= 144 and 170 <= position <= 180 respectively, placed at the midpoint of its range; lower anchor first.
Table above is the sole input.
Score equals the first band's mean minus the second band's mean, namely 0.00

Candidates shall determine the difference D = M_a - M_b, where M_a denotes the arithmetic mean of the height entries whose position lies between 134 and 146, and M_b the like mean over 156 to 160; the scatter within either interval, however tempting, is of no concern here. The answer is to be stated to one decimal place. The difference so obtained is 1.0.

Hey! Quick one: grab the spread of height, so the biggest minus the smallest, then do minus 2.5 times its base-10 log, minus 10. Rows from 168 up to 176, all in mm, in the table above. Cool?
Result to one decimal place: -9.3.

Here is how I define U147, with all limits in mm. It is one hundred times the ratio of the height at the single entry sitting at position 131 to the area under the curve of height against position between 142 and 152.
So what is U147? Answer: 9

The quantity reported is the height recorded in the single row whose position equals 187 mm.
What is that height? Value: 3.126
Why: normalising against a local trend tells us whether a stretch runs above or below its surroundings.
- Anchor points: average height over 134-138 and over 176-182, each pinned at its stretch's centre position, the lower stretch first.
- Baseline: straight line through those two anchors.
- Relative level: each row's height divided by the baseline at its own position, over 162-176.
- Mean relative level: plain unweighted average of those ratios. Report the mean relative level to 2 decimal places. 0.85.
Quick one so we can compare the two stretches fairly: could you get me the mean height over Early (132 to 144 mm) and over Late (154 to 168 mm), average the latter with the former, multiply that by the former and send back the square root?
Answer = 3.18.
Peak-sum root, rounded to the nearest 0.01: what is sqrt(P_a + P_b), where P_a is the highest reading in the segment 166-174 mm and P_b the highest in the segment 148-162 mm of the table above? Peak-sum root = 2.43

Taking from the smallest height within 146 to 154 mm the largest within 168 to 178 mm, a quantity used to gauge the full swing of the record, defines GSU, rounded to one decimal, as -0.1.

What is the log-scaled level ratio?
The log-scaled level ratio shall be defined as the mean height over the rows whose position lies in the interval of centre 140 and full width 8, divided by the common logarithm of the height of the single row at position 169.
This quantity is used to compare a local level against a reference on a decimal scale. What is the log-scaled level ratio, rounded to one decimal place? 9.7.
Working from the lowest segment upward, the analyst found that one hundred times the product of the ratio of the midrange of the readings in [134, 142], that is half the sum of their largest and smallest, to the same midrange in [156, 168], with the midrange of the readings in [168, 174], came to 362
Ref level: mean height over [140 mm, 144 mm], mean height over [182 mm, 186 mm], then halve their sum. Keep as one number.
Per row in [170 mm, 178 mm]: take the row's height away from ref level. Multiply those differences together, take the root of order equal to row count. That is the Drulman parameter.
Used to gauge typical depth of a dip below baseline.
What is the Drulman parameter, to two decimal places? 0.60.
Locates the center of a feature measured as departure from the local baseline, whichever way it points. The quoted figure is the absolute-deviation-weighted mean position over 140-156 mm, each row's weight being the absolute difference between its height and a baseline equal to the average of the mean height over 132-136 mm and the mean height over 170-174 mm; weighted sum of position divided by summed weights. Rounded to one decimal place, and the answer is 145.1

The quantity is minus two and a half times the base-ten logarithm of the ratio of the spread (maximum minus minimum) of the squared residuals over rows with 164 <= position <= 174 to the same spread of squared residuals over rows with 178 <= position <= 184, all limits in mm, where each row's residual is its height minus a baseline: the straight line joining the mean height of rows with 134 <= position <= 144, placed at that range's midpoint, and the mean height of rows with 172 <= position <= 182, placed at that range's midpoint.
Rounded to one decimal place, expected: -1.2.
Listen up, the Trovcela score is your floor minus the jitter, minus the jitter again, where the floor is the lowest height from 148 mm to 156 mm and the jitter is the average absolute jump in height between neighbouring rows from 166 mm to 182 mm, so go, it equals 2.32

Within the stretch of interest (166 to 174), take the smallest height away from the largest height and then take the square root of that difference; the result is 0.55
